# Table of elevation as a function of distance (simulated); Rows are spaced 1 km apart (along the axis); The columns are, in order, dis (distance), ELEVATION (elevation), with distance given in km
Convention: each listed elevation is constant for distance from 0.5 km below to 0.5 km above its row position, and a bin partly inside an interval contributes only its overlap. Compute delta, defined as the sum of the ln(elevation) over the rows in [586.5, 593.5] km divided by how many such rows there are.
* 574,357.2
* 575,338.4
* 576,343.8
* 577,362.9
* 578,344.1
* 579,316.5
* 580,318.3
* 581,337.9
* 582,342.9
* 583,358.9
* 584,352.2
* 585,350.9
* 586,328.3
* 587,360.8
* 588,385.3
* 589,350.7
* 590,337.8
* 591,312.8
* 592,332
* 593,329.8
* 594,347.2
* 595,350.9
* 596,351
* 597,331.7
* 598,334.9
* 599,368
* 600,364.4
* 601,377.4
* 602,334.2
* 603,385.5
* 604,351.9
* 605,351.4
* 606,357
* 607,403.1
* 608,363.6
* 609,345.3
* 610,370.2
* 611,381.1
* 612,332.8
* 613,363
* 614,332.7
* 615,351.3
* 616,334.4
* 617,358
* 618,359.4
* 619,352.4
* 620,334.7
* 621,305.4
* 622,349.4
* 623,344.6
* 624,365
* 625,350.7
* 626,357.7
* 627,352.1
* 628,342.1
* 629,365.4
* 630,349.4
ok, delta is 5.84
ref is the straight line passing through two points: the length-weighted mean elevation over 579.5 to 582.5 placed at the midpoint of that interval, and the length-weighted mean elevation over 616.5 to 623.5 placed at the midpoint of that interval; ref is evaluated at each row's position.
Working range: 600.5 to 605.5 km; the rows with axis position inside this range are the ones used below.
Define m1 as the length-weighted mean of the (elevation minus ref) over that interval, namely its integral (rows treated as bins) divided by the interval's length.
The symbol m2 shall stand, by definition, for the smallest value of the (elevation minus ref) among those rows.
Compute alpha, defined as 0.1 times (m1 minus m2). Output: 2.6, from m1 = 21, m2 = -4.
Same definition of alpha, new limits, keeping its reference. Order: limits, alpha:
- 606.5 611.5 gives 2.7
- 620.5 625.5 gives 3.7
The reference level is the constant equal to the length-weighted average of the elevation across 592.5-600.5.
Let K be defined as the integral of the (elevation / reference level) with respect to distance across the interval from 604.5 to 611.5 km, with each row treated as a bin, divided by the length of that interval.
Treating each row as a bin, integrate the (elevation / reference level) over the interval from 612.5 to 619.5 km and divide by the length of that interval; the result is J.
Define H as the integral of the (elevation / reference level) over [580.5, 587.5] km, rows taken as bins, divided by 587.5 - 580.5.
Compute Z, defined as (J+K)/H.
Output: 2.065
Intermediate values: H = 1.00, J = 1.01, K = 1.06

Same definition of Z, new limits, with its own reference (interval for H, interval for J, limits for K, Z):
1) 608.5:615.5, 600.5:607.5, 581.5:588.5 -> 2.035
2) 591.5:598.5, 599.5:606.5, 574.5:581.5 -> 2.054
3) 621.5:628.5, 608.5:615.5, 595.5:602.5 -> 2.006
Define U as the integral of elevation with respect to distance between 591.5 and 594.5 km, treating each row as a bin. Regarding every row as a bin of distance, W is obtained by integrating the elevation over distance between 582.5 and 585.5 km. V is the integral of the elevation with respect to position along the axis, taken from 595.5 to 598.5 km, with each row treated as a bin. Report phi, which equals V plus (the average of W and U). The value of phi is 2053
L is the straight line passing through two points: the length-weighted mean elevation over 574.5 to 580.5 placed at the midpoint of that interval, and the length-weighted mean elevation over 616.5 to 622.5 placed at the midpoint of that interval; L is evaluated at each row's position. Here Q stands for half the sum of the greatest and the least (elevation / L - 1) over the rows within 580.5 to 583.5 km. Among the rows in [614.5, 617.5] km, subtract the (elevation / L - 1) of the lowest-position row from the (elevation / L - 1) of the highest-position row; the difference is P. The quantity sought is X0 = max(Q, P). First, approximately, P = 0.019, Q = 0.03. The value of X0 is 0.031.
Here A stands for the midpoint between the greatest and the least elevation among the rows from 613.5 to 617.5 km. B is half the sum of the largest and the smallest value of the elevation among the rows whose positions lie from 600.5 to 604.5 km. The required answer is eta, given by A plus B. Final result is 705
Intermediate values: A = 345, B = 360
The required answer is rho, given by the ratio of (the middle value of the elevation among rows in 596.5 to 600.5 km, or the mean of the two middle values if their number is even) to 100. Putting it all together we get 3.50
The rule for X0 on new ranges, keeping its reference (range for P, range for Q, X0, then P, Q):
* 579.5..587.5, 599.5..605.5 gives 0.123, 0.123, 0.06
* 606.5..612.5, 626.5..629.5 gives 0.027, -0.208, 0.03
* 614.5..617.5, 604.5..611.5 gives 0.095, 0.019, 0.10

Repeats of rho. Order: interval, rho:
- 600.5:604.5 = 3.65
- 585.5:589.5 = 3.56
